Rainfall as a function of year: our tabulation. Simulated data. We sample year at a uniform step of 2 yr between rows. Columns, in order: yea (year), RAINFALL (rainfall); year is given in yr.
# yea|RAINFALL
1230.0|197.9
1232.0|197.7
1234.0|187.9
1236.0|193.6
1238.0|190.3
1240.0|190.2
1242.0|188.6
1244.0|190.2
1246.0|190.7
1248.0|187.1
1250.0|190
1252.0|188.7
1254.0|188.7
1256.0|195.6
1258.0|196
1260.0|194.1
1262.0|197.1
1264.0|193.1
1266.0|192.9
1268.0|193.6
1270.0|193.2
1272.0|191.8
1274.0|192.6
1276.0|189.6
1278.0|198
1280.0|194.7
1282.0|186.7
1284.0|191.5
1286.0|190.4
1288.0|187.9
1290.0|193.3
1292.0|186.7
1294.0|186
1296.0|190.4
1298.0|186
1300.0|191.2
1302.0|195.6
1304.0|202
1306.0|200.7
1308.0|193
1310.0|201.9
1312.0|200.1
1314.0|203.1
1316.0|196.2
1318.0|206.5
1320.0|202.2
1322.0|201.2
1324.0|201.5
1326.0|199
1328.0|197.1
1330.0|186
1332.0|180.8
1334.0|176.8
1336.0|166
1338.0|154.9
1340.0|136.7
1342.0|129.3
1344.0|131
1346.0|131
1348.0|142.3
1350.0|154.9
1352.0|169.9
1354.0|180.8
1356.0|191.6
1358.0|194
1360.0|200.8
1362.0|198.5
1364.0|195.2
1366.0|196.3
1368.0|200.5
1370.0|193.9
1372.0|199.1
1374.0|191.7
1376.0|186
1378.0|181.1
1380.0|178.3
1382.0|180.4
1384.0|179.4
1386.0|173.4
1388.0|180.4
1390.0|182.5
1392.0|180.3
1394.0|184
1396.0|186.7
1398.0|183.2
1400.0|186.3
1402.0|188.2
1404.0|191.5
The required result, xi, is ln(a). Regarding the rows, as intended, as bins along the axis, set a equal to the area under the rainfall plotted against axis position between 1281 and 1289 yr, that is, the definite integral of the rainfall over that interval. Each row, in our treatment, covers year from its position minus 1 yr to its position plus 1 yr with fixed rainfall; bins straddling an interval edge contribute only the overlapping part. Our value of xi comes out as 7.32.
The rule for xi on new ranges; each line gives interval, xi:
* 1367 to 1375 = 7.36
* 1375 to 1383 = 7.28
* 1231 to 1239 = 7.34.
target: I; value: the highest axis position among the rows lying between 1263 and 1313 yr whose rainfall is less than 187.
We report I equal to 1298.0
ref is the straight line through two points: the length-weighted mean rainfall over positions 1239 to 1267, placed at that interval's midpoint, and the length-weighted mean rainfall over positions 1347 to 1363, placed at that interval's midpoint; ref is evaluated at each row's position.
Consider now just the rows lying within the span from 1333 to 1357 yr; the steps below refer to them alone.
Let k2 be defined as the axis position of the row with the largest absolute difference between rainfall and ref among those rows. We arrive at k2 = 1342.0 yr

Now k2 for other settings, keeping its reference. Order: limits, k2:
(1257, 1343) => 1342.0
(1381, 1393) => 1390.0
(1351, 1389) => 1368.0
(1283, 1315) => 1314.0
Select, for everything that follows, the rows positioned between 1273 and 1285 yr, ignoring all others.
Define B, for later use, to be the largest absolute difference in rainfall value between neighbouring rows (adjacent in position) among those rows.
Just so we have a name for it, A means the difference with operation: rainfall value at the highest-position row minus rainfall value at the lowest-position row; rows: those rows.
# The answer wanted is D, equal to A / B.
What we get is -0.1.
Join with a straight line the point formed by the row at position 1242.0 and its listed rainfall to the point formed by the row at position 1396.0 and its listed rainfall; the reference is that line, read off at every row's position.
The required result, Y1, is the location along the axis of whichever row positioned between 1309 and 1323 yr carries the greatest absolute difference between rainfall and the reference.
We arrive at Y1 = 1318.0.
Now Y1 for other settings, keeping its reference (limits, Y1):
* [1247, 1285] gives 1278.0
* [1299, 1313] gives 1304.0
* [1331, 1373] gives 1342.0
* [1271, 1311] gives 1304.0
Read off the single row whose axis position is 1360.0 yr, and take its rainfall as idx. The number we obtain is 200.8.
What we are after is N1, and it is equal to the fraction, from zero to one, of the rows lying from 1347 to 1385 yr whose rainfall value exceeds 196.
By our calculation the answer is 0.3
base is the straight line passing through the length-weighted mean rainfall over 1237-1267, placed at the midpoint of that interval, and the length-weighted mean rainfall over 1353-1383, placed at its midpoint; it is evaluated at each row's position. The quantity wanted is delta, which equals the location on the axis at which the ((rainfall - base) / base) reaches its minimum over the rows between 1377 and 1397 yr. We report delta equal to 1386.0 yr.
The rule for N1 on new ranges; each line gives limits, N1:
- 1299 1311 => 0.5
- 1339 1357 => 0.0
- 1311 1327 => 1.0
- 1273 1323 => 0.4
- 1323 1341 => 0.3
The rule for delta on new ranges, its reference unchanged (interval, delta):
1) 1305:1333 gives 1332.0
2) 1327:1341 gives 1340.0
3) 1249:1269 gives 1252.0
